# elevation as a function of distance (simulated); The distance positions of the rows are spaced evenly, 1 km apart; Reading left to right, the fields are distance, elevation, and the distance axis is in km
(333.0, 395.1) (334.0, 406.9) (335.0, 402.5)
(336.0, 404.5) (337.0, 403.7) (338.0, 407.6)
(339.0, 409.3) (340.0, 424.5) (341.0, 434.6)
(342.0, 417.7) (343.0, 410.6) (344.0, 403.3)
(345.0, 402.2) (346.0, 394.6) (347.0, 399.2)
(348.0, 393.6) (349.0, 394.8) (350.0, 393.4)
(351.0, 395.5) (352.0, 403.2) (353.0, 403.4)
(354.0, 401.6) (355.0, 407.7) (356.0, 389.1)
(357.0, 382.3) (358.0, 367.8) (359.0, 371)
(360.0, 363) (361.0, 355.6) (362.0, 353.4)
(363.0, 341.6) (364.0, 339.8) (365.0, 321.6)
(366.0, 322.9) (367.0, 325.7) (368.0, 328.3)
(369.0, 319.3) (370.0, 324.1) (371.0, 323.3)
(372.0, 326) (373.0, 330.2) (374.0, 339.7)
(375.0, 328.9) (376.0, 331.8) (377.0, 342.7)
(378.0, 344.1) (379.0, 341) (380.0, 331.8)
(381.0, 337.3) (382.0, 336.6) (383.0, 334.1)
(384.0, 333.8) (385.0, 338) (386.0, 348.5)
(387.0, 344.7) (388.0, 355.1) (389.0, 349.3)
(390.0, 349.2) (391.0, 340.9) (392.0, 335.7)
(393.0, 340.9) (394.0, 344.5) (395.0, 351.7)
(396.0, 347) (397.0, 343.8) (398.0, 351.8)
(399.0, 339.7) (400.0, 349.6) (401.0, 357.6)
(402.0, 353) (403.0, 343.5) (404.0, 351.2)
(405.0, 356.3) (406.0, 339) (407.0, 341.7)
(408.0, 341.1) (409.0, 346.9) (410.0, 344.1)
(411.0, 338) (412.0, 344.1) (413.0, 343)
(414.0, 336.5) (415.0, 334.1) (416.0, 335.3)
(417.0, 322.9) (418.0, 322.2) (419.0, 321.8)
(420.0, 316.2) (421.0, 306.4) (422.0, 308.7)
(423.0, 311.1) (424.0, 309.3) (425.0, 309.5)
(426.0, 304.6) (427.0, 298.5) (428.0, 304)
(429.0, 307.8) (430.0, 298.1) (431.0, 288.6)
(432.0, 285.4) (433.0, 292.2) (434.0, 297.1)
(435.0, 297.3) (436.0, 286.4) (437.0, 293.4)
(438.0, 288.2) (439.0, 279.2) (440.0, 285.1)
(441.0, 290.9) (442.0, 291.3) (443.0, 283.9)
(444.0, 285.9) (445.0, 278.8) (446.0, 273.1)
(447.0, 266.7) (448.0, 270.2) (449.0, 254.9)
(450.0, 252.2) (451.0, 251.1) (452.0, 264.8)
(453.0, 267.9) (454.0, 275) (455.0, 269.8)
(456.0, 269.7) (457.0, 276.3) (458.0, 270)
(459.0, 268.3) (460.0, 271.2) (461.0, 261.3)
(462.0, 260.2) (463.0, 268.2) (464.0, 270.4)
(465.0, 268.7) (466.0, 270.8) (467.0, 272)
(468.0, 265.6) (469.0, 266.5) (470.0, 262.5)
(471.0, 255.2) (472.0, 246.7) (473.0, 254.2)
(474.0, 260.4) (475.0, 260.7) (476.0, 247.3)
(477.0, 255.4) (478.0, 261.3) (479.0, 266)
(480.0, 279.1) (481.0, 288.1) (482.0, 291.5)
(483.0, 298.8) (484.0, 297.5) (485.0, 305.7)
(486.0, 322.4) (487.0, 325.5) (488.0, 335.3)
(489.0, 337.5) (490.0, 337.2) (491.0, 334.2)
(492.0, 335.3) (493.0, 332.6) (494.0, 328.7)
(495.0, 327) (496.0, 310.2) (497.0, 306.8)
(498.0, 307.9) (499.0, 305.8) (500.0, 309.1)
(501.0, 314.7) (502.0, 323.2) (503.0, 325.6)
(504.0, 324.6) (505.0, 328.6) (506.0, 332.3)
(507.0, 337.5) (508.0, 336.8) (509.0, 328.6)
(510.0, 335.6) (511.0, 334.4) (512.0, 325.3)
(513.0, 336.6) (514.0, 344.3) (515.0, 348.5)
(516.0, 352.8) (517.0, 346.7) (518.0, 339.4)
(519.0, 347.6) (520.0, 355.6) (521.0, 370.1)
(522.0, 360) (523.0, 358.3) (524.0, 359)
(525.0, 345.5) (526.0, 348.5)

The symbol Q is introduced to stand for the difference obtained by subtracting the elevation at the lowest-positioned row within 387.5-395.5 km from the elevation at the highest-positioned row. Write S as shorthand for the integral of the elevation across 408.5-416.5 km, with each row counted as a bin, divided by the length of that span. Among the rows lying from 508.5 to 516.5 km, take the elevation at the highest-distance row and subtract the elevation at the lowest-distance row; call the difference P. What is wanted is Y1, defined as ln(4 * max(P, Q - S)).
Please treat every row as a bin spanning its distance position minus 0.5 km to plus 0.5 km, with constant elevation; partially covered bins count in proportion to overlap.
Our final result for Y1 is 4.6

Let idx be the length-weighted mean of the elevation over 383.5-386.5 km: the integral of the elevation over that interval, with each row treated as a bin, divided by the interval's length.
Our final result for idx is 340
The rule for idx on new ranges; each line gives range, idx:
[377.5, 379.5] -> 343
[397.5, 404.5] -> 349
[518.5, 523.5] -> 358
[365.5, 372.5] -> 324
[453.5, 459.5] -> 272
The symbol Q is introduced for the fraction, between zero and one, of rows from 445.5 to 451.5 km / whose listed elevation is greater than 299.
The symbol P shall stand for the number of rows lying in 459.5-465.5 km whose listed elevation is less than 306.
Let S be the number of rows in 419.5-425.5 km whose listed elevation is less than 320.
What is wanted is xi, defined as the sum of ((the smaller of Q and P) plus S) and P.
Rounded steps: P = 6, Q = 0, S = 6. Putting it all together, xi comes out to 12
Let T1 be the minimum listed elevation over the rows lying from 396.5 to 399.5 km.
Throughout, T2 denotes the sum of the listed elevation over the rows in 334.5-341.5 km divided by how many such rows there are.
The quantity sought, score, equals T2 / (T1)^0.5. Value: 22.4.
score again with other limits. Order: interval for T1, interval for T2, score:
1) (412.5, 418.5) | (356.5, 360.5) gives 20.7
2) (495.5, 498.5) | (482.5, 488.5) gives 17.9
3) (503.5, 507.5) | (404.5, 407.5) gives 19.2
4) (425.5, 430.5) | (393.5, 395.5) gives 20.2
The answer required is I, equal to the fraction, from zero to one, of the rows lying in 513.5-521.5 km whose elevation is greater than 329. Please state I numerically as 1.0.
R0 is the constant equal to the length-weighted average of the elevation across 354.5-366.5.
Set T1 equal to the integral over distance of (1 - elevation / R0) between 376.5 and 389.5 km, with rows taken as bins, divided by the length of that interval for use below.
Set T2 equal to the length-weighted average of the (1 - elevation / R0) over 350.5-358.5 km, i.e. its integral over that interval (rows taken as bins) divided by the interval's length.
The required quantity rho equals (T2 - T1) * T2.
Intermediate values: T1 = 0.1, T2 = -0.1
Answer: 0.014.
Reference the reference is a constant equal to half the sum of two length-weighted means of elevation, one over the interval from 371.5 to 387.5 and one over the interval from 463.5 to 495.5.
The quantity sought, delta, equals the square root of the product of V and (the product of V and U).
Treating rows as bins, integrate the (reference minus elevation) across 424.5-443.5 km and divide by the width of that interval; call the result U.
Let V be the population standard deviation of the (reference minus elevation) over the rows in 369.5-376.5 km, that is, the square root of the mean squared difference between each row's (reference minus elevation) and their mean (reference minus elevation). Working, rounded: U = 19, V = 5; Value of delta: 23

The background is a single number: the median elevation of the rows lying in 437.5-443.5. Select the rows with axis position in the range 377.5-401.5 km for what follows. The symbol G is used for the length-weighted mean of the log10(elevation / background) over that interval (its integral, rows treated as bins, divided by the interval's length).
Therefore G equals 0.079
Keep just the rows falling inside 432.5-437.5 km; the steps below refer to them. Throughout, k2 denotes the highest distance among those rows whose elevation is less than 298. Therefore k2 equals 437.0 km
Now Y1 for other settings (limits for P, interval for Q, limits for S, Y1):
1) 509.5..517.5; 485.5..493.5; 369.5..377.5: 3.8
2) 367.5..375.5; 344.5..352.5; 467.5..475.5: 0.9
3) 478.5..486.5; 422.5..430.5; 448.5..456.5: 5.4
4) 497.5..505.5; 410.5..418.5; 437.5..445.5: 4.4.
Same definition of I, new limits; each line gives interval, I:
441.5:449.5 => 0.0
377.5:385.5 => 1.0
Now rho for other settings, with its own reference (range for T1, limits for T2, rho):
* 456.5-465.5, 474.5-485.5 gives -0.006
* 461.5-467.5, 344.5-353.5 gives 0.038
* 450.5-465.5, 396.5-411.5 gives -0.008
